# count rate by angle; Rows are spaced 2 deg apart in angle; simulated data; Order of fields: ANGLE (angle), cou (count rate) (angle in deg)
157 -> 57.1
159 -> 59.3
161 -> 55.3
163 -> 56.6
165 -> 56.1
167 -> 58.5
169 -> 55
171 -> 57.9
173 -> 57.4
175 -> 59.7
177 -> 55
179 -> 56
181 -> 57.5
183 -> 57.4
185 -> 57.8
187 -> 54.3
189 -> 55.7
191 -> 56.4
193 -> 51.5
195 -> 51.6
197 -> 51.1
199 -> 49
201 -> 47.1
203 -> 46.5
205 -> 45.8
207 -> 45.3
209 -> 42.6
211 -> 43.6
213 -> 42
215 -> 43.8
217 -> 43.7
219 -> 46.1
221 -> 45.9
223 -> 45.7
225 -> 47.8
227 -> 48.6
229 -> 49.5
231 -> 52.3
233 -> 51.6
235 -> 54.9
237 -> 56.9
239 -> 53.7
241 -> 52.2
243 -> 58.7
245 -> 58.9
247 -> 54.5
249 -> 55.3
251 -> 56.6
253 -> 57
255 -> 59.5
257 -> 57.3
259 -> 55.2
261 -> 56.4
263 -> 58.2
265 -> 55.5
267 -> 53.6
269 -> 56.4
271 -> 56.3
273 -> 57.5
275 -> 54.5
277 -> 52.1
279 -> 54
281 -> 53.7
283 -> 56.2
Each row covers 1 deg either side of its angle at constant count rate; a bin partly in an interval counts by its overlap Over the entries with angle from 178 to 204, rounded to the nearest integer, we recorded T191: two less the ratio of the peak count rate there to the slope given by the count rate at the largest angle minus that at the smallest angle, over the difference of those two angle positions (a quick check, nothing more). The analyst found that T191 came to 148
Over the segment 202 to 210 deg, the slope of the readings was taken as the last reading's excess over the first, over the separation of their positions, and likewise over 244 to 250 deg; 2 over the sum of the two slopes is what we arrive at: -1.3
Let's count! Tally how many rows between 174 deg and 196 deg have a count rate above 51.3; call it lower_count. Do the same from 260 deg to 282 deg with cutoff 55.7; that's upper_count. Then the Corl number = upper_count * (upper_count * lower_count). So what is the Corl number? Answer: 275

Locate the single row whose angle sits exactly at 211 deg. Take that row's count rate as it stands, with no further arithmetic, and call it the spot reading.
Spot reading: 43.6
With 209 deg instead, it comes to 42.6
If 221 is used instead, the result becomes 45.9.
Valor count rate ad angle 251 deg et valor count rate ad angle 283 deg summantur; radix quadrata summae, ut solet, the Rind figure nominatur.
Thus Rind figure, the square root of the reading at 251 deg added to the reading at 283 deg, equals 10.6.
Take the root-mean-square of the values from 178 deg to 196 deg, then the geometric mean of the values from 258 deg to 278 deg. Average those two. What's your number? 55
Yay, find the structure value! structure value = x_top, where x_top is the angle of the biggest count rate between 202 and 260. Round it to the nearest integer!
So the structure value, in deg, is 255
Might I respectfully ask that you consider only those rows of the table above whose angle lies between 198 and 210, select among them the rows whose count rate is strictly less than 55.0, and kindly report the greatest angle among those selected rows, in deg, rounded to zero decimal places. 209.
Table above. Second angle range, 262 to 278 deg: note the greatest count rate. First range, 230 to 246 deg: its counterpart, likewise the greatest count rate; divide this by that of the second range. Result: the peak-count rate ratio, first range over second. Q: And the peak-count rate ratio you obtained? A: 1.01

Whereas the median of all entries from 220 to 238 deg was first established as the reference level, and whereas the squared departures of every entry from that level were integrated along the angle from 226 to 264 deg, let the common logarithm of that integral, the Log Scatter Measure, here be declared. 3.19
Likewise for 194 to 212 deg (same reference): 2.43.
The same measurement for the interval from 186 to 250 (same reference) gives 3.19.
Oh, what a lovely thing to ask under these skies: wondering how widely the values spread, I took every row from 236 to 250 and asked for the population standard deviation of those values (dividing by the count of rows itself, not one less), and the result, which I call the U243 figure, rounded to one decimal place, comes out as 2.3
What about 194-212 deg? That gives 2.9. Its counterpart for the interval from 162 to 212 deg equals 5.1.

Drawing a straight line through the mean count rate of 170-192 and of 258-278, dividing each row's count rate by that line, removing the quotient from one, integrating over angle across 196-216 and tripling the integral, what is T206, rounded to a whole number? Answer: 11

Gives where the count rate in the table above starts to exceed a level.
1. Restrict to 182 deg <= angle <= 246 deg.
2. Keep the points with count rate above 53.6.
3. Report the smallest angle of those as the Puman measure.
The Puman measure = 183 deg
